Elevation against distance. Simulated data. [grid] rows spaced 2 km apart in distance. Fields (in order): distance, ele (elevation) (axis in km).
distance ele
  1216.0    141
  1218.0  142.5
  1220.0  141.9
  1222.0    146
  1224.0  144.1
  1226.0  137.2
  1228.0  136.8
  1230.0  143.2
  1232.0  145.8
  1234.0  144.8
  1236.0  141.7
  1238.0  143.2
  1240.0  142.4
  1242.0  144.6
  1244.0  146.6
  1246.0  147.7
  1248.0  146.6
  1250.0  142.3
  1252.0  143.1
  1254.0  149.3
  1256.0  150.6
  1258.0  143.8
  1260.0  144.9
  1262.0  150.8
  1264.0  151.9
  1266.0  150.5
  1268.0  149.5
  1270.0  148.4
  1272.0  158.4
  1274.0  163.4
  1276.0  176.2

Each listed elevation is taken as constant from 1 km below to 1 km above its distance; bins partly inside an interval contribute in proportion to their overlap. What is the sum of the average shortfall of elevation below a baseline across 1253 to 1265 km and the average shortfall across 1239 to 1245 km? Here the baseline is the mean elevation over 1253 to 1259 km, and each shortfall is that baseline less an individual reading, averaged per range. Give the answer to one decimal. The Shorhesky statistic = 2.7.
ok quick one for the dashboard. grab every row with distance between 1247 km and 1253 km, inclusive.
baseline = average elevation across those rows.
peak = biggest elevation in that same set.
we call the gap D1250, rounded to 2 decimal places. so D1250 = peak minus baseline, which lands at 2.60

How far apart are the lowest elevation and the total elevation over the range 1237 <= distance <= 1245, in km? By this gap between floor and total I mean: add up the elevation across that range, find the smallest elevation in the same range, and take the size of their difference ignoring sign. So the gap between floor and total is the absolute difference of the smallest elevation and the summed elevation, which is 434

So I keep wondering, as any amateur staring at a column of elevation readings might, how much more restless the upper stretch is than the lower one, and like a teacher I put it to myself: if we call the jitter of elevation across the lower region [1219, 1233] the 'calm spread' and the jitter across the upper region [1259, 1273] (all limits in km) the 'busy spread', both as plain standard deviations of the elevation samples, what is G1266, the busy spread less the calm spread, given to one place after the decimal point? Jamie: 0.3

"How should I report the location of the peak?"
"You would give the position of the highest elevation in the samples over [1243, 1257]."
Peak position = 1256.0 km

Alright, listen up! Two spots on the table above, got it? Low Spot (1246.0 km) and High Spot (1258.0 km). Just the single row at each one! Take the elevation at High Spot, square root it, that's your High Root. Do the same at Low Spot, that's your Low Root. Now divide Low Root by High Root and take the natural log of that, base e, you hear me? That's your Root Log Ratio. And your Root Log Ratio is 0.013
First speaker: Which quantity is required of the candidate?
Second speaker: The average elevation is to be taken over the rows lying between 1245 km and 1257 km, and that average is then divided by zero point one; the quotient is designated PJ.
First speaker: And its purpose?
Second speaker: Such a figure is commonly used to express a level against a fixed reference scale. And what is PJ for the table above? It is 1466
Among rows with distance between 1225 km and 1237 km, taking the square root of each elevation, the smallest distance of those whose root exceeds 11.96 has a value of 1230.0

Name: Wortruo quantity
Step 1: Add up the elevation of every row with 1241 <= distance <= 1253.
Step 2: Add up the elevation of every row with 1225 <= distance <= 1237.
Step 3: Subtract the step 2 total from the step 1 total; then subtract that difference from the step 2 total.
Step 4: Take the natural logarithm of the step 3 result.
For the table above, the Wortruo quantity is 6.72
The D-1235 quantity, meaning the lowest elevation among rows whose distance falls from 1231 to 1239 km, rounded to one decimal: 141.7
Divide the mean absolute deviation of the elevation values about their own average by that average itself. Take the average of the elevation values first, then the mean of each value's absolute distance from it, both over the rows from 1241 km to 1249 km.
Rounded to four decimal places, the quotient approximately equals 0.0061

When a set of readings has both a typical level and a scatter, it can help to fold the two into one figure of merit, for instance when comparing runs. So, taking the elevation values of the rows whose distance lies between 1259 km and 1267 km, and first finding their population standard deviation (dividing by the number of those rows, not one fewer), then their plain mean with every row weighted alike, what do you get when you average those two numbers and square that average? 5795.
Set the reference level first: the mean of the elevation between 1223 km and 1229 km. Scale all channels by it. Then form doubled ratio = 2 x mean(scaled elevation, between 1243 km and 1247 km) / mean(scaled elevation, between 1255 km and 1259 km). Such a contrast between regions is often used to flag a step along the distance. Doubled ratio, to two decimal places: 2.00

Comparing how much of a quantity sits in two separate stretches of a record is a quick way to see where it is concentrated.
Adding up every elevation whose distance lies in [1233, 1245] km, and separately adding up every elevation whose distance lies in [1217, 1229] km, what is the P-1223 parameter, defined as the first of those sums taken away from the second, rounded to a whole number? -15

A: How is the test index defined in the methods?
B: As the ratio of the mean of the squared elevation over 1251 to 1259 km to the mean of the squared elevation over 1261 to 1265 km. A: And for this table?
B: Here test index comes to 0.94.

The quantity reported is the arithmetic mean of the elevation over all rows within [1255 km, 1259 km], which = 147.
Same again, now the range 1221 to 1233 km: 142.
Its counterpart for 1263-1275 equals 154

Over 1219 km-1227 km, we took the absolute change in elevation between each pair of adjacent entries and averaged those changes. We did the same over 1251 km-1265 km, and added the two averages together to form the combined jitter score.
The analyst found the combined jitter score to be 8.0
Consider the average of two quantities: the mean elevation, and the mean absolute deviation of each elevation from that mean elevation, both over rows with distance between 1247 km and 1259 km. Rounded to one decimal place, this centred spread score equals 74.4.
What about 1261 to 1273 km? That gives 77.0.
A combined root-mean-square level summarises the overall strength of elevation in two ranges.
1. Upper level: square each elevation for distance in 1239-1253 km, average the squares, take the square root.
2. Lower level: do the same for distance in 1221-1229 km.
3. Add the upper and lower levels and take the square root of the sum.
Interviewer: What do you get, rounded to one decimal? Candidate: 16.9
